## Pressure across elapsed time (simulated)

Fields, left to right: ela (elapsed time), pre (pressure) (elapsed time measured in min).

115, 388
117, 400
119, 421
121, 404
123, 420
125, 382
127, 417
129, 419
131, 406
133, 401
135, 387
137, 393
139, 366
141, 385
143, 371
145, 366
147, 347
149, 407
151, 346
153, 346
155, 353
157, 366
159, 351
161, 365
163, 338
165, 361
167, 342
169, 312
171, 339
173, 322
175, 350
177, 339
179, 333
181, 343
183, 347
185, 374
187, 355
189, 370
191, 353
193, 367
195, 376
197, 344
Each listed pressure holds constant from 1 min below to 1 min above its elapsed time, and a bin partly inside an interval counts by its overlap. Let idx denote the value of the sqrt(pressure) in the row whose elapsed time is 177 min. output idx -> 18.4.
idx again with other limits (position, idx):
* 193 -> 19.2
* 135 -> 19.7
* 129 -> 20.5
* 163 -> 18.4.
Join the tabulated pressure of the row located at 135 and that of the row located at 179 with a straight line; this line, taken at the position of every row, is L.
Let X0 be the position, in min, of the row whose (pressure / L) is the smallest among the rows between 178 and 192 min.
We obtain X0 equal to 179 min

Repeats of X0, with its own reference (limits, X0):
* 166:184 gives 169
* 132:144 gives 139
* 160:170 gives 169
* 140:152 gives 147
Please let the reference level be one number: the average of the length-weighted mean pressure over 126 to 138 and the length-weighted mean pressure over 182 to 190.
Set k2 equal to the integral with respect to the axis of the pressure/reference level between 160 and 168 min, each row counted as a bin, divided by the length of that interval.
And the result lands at 0.92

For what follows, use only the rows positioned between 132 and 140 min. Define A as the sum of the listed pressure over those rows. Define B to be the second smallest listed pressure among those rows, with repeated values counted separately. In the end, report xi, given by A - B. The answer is 1160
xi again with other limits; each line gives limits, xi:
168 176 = 1001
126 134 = 1237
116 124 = 1241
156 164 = 1069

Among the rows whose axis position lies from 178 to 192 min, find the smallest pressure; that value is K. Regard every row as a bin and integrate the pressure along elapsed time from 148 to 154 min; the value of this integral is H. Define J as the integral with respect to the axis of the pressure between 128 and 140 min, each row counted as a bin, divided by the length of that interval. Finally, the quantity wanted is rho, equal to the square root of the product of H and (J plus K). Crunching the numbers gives 1265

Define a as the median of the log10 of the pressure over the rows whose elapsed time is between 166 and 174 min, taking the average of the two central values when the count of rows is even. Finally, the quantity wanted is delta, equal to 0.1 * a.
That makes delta 0.252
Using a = 2.52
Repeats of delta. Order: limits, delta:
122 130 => 0.262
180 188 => 0.255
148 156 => 0.254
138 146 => 0.257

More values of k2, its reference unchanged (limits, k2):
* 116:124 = 1.07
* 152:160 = 0.93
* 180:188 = 0.93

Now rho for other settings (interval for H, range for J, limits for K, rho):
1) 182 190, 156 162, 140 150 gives 1431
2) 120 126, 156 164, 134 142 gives 1319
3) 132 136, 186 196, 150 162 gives 1058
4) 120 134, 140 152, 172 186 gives 1986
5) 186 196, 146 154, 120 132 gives 1646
